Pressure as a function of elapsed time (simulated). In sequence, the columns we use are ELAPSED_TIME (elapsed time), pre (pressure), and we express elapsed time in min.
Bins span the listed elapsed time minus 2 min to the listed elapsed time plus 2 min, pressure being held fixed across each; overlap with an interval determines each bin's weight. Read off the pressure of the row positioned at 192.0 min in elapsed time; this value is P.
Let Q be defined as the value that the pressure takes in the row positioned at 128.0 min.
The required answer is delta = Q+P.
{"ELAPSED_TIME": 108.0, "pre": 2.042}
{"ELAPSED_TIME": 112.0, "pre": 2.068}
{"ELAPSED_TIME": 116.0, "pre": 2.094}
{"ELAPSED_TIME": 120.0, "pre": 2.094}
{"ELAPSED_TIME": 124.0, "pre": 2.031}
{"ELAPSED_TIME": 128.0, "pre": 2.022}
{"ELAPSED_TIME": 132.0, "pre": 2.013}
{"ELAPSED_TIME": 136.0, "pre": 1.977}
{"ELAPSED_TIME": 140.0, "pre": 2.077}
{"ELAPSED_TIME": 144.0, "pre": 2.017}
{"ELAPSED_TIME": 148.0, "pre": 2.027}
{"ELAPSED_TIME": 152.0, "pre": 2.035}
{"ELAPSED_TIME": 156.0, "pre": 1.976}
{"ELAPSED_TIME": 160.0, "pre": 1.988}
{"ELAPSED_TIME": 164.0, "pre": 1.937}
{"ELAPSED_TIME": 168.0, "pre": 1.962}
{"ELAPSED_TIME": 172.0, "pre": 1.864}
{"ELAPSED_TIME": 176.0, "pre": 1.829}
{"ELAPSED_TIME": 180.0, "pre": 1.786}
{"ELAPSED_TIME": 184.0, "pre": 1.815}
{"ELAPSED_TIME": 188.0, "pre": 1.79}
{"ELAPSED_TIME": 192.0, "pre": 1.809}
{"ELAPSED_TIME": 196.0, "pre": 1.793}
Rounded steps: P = 1.809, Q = 2.022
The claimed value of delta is 3.83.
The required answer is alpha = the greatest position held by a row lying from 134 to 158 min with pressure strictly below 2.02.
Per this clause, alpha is 156.0 min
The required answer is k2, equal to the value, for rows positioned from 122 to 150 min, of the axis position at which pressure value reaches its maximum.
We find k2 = 140.0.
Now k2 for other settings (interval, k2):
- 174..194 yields 176.0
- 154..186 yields 160.0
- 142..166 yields 152.0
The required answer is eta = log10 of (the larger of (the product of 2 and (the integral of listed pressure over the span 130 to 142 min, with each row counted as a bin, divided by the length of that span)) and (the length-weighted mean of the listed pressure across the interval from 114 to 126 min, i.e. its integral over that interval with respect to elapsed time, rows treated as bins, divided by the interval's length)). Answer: 0.607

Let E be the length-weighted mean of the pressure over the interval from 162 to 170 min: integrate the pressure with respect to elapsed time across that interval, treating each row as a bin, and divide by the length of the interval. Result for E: 1.95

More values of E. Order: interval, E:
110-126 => 2.07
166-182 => 1.86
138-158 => 2.03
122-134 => 2.02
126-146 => 2.02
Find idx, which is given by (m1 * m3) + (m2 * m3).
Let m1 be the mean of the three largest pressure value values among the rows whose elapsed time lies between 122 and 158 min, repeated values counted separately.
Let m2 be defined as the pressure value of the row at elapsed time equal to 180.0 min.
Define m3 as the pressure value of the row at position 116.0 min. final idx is 8.0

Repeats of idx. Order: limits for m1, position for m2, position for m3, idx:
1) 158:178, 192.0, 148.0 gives 7.6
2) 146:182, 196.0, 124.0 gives 7.7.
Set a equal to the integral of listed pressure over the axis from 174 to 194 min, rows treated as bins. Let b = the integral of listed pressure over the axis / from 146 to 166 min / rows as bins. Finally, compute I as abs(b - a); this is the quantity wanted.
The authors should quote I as 4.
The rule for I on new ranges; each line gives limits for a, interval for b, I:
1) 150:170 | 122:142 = 1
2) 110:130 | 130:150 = 1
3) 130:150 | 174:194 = 4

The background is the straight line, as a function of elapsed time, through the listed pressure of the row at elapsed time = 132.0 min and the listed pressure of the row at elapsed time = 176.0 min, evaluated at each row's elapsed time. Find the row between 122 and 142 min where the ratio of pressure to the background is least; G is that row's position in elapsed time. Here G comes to 136.0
